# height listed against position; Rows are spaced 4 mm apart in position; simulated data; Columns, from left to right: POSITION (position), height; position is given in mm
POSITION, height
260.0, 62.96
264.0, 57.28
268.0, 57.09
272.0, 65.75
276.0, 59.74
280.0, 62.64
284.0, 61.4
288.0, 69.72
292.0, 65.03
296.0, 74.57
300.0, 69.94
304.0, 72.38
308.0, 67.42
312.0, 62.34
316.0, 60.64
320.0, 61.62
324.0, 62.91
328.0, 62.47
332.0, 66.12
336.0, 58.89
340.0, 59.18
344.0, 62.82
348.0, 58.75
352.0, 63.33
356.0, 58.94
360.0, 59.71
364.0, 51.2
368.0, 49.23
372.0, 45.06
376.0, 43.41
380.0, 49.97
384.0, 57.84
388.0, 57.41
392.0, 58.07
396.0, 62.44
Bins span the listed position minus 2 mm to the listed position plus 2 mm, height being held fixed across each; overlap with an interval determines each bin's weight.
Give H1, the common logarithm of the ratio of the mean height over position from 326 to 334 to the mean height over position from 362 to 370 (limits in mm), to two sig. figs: 0.11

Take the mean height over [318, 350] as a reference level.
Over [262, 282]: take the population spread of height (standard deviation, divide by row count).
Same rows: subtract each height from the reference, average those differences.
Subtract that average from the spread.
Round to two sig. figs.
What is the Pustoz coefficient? 2.2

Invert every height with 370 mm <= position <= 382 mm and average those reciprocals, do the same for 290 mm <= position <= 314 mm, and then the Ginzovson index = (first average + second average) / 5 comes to 0.0073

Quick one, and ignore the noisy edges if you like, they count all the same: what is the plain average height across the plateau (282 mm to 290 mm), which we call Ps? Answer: 65.6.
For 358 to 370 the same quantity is 53.4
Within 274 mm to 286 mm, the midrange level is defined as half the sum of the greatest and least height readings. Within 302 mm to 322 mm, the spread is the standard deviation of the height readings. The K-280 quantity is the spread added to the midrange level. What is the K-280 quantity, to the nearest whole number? 66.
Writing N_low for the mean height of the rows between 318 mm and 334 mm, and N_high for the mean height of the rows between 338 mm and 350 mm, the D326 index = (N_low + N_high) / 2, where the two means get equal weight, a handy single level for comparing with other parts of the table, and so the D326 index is 61.8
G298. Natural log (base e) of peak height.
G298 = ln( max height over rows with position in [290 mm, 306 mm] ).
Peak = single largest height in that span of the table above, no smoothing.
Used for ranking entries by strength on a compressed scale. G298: 4.31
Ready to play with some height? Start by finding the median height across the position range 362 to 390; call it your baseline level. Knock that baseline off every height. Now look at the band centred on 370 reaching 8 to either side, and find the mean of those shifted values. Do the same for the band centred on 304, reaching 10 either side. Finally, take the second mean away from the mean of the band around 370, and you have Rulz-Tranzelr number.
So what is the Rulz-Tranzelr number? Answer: -22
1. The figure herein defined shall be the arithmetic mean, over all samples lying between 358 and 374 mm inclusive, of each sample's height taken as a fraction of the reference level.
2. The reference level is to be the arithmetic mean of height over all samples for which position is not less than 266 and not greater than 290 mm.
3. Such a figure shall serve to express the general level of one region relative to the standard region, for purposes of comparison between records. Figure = 0.82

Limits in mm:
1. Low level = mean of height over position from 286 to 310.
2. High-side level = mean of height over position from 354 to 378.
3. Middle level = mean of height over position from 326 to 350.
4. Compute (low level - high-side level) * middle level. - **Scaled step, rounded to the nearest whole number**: 1141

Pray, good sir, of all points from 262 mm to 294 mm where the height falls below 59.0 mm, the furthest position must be 268.0 mm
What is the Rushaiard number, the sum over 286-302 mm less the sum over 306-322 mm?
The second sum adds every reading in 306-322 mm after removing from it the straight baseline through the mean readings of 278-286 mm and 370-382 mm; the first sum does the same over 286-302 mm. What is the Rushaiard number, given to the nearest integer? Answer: 14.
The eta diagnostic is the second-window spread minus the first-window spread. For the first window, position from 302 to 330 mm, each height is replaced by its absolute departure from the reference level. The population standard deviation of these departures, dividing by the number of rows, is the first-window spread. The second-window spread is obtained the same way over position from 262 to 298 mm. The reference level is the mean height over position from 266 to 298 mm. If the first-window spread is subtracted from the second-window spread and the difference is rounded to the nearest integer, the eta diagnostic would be 1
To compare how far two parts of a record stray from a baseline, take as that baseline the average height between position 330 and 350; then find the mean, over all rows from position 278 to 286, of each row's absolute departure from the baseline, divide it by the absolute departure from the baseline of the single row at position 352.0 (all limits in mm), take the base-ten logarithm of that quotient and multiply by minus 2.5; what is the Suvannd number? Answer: 1.0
